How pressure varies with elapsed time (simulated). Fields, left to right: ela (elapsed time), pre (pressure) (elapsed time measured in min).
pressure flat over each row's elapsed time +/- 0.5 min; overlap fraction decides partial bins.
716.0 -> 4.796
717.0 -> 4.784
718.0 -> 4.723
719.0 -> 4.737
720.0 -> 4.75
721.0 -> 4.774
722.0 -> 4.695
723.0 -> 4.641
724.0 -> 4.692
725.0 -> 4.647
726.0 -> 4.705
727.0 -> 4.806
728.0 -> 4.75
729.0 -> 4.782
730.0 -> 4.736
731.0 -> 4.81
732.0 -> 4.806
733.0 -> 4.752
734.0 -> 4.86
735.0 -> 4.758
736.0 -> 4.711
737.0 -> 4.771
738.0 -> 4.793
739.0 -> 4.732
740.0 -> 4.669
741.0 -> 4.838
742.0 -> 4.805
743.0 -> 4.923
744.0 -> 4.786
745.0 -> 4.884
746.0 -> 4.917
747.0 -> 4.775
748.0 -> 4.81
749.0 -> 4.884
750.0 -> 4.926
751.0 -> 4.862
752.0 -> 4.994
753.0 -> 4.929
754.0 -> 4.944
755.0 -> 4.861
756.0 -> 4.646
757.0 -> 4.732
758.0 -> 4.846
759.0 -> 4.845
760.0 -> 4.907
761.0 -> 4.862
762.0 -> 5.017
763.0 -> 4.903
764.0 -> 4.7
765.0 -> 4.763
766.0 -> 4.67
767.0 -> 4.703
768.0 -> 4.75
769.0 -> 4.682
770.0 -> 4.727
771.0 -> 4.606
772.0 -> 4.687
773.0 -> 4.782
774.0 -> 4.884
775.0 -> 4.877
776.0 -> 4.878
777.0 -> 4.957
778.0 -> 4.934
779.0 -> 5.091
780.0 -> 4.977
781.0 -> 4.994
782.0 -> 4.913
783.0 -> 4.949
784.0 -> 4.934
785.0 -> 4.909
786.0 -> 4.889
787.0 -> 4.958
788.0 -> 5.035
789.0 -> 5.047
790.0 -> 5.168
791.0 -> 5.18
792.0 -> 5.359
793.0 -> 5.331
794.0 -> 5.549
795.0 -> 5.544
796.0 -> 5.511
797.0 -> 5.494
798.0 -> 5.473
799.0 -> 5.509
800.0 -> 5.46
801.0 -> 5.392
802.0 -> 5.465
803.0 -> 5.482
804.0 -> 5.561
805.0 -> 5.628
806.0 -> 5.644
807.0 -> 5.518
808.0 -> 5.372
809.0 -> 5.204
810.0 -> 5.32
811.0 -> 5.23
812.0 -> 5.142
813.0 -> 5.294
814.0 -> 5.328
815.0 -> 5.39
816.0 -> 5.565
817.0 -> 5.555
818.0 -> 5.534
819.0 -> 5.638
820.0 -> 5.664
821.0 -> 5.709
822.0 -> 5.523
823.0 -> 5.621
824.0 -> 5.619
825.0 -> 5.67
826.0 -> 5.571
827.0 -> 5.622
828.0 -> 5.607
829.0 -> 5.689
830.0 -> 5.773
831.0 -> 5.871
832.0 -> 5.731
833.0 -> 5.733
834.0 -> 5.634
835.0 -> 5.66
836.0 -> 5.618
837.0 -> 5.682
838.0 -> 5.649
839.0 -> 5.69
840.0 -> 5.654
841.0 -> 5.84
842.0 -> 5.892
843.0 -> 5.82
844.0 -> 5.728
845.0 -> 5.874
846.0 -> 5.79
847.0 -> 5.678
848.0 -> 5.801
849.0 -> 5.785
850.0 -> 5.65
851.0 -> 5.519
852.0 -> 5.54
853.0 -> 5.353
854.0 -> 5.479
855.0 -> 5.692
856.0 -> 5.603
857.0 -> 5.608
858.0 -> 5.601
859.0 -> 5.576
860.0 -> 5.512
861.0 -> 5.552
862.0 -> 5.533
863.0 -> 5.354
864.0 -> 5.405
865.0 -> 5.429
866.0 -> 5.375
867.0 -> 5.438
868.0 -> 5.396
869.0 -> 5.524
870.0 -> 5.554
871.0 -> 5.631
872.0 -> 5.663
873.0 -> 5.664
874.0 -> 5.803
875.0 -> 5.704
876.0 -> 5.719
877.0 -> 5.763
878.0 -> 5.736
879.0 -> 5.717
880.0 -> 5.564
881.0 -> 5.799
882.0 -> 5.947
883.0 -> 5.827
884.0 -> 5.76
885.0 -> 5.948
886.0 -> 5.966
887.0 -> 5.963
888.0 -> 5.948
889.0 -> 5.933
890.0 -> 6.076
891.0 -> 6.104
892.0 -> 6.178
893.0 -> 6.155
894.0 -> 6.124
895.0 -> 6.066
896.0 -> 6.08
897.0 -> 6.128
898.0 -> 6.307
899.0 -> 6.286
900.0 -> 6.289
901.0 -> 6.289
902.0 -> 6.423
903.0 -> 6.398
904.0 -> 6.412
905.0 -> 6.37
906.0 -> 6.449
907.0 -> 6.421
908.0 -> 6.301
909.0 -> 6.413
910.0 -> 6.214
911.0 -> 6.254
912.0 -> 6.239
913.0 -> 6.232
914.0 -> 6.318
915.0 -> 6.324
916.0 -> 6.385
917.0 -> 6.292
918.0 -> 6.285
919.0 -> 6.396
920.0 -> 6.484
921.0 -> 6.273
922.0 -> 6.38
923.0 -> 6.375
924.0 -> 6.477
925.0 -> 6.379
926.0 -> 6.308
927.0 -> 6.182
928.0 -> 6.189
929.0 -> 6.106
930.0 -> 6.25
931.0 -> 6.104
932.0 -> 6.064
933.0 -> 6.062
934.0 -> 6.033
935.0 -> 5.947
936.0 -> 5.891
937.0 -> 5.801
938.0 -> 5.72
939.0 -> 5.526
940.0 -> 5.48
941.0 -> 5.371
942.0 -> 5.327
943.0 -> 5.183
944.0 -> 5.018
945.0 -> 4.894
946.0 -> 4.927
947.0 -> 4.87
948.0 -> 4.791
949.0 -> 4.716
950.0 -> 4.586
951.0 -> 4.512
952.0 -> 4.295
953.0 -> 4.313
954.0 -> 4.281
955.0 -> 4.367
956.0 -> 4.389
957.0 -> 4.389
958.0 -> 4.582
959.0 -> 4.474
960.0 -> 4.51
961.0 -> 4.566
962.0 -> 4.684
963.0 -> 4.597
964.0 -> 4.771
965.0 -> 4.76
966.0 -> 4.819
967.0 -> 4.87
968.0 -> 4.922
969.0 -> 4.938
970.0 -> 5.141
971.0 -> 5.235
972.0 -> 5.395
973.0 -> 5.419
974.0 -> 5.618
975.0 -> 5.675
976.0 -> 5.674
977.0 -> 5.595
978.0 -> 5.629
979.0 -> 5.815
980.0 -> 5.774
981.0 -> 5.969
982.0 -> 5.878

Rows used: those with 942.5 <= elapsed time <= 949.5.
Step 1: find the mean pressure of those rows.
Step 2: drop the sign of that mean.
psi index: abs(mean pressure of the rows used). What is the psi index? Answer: 4.9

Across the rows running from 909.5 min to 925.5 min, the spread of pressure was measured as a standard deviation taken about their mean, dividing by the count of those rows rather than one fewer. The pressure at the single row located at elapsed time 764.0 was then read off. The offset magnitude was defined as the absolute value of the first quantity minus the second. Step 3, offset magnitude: 4.6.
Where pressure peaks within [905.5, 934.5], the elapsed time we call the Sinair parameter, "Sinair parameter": 920.0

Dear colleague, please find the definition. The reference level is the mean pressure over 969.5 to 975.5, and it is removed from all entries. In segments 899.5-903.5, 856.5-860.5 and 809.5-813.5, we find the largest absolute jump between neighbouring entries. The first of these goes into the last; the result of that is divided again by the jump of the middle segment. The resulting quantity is 18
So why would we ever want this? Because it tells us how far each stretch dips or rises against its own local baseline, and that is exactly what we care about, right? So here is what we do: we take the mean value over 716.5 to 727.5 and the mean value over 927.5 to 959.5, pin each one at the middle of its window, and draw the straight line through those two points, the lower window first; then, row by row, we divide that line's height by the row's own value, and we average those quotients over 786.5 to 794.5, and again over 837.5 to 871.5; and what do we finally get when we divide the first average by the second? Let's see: 1.05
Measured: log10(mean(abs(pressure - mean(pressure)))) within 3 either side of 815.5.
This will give -0.97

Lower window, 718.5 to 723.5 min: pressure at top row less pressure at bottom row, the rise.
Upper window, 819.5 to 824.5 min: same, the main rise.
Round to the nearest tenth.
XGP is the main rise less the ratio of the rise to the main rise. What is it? -2.2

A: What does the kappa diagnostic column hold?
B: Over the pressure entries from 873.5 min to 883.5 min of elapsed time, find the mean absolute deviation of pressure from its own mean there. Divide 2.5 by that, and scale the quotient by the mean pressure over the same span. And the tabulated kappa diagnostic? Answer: 206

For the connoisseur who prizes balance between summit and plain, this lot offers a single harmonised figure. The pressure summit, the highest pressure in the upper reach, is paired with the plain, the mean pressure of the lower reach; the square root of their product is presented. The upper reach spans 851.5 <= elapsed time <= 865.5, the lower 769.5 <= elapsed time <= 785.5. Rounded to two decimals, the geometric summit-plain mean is 5.27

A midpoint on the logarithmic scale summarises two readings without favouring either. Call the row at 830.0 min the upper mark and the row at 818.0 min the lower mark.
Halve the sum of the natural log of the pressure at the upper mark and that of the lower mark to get 1.73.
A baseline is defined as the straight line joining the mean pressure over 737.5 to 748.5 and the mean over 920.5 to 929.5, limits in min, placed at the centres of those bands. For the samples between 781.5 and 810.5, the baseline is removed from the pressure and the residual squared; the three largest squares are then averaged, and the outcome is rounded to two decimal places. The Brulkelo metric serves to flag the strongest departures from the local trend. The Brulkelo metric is 0.10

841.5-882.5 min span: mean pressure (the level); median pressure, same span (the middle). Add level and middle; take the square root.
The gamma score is 3.36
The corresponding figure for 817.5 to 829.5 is 3.35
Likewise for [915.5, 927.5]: 3.57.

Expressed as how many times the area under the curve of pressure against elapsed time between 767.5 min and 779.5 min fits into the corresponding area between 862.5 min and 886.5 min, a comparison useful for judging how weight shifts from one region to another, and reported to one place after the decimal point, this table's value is 2.3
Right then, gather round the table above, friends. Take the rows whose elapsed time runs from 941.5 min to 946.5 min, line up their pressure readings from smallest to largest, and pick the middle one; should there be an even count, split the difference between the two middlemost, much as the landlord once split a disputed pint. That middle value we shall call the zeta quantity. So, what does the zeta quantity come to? 5.0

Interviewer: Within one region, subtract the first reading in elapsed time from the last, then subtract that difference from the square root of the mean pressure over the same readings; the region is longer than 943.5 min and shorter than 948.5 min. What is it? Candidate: 2.4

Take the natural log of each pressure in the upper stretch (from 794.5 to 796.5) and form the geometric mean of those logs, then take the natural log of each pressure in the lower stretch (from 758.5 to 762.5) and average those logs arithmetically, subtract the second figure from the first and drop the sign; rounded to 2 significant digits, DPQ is 0.12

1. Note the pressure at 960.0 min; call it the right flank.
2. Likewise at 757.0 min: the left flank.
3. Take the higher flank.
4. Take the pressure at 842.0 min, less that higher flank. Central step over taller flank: 1.2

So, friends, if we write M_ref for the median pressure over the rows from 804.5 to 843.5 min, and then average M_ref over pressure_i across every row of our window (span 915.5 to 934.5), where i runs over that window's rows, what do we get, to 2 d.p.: 0.90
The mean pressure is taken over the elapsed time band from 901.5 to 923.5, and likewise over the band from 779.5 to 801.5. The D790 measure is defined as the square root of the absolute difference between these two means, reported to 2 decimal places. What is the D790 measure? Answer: 1.07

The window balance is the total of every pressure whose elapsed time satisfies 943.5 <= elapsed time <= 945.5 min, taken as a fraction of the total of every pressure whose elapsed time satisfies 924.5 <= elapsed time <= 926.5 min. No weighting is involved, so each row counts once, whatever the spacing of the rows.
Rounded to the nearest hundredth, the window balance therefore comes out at 0.78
